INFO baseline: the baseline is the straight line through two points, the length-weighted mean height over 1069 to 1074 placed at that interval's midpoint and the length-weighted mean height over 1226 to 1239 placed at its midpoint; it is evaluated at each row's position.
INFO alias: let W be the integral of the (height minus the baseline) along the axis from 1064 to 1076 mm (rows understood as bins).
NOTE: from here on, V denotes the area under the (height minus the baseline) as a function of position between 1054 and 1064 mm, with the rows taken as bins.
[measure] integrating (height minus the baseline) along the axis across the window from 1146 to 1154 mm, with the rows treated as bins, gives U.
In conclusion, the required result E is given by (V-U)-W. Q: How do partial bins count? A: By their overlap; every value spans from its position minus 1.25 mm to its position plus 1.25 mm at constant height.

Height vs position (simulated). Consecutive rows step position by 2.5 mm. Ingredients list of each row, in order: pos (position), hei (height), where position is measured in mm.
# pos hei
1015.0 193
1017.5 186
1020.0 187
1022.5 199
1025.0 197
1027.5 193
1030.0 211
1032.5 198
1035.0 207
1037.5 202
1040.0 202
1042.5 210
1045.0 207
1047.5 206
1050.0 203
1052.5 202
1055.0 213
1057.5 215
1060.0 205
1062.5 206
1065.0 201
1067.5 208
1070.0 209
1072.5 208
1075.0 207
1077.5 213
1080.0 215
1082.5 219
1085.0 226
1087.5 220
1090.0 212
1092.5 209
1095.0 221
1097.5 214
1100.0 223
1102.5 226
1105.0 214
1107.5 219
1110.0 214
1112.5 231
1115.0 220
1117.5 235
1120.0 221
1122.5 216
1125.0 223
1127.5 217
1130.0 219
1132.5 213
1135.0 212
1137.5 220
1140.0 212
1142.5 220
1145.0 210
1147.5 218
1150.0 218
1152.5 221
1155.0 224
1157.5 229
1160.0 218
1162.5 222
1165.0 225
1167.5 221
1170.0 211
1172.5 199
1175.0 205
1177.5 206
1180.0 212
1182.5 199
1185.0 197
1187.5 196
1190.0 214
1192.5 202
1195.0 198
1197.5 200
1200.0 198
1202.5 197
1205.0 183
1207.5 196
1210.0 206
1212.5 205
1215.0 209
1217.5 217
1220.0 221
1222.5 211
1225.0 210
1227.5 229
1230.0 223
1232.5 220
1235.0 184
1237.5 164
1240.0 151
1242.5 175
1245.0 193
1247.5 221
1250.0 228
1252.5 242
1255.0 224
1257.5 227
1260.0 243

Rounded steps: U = 104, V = 6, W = -21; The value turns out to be -77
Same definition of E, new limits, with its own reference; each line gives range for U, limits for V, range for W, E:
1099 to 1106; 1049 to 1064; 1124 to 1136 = -244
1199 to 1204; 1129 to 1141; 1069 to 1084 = 85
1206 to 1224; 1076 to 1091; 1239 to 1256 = 0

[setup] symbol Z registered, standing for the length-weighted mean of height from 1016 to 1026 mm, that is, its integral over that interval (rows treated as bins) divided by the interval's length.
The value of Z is 192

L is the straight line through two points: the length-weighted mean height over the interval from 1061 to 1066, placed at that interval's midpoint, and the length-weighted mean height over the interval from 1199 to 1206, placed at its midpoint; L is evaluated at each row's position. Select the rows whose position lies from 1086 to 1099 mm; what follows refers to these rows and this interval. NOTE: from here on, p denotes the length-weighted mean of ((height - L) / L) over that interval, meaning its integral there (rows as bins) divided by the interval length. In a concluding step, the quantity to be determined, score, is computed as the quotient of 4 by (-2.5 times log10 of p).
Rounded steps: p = 0.07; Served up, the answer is 1.39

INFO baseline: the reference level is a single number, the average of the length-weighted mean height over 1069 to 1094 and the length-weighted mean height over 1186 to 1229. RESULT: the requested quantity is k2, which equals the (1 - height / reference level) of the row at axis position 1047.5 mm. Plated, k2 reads 0.02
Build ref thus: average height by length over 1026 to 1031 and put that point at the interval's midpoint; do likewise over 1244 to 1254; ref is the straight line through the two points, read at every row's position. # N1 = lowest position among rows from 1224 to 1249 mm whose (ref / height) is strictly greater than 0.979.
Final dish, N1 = 1225.0 mm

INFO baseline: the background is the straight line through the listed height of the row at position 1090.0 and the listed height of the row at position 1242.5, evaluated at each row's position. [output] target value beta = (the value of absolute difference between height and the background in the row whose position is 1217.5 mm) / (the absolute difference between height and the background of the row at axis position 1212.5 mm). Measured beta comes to 1.6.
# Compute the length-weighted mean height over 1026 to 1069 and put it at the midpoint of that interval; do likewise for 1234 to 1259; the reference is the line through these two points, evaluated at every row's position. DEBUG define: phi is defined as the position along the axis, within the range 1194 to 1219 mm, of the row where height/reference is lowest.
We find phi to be 1205.0 mm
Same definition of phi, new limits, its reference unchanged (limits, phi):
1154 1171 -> 1170.0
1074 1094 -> 1075.0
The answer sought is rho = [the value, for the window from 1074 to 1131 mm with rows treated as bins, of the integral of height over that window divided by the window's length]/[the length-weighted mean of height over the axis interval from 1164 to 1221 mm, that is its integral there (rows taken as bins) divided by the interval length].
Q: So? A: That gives 1.07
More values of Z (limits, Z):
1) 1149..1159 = 223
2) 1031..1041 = 202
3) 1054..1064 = 209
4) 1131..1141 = 214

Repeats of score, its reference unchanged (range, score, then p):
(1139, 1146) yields 1.49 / 0.08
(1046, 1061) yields 0.86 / 0.01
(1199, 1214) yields 1.02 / 0.03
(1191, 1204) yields 1.05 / 0.03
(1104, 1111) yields 1.44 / 0.08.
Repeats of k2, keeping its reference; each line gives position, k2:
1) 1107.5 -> -0.04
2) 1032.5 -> 0.06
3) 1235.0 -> 0.12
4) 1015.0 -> 0.08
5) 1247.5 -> -0.05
